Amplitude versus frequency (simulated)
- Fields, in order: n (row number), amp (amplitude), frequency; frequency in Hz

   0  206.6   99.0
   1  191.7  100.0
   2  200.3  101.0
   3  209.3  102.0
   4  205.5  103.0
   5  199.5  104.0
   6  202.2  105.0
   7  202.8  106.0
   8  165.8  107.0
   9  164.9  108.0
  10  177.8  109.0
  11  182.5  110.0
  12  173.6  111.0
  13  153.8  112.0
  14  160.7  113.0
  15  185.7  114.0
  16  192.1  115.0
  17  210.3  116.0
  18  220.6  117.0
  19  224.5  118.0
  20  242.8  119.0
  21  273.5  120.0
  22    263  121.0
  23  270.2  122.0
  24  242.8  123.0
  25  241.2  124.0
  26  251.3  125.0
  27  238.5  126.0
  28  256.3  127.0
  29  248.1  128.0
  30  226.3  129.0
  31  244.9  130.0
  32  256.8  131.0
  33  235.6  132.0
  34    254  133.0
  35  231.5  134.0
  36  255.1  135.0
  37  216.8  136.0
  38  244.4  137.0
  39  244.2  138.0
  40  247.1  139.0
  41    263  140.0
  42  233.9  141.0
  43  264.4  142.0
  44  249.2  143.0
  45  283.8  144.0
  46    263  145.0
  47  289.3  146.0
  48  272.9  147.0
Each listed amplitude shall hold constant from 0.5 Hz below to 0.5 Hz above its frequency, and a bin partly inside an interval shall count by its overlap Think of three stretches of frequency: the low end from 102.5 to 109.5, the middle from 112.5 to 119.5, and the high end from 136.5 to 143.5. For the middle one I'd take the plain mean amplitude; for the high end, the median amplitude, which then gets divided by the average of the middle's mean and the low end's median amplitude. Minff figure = 1.22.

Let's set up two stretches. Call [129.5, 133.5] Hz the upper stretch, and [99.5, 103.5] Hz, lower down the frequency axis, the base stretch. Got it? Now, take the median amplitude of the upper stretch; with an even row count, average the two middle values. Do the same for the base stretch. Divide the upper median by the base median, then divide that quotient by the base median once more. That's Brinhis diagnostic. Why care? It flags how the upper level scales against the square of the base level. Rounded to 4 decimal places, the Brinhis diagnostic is 0.0061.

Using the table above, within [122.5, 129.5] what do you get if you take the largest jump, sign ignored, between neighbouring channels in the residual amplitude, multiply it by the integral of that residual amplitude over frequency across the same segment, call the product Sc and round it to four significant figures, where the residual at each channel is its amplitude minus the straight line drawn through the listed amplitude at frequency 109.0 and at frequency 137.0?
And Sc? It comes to 4276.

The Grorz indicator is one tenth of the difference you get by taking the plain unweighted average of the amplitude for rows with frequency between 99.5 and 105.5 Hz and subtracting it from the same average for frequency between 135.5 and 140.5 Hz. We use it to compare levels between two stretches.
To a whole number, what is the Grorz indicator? 4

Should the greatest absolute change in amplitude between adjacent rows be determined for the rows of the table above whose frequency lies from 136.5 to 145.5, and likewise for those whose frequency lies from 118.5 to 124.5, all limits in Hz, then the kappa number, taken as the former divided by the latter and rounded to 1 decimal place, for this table 1.1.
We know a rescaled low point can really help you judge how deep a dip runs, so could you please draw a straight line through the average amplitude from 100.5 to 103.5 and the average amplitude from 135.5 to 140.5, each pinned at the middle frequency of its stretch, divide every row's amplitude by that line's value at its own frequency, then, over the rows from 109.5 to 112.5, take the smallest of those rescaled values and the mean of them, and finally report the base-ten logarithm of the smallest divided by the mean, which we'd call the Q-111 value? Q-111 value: -0.046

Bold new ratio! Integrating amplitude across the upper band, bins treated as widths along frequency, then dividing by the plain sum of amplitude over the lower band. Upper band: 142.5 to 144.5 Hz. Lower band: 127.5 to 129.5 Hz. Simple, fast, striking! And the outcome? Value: 1.12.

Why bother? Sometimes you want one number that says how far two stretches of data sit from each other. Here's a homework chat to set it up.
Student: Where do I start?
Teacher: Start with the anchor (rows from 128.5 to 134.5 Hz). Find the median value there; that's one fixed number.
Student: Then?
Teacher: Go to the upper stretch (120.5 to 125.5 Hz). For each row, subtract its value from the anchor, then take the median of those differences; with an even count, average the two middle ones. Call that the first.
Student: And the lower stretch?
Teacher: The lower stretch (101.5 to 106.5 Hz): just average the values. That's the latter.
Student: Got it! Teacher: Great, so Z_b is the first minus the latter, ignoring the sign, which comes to 215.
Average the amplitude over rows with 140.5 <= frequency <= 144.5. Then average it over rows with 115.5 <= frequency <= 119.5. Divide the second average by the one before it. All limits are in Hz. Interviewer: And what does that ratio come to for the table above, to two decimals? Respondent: 0.87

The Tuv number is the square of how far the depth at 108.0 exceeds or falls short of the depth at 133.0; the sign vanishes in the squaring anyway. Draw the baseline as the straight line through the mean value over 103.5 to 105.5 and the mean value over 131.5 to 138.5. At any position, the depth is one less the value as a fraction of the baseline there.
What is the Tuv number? 0.07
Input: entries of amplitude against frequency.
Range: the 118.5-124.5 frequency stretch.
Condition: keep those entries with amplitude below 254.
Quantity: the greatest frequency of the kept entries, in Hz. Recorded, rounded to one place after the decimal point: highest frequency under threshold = 124.0 Hz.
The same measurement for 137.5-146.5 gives 143.0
